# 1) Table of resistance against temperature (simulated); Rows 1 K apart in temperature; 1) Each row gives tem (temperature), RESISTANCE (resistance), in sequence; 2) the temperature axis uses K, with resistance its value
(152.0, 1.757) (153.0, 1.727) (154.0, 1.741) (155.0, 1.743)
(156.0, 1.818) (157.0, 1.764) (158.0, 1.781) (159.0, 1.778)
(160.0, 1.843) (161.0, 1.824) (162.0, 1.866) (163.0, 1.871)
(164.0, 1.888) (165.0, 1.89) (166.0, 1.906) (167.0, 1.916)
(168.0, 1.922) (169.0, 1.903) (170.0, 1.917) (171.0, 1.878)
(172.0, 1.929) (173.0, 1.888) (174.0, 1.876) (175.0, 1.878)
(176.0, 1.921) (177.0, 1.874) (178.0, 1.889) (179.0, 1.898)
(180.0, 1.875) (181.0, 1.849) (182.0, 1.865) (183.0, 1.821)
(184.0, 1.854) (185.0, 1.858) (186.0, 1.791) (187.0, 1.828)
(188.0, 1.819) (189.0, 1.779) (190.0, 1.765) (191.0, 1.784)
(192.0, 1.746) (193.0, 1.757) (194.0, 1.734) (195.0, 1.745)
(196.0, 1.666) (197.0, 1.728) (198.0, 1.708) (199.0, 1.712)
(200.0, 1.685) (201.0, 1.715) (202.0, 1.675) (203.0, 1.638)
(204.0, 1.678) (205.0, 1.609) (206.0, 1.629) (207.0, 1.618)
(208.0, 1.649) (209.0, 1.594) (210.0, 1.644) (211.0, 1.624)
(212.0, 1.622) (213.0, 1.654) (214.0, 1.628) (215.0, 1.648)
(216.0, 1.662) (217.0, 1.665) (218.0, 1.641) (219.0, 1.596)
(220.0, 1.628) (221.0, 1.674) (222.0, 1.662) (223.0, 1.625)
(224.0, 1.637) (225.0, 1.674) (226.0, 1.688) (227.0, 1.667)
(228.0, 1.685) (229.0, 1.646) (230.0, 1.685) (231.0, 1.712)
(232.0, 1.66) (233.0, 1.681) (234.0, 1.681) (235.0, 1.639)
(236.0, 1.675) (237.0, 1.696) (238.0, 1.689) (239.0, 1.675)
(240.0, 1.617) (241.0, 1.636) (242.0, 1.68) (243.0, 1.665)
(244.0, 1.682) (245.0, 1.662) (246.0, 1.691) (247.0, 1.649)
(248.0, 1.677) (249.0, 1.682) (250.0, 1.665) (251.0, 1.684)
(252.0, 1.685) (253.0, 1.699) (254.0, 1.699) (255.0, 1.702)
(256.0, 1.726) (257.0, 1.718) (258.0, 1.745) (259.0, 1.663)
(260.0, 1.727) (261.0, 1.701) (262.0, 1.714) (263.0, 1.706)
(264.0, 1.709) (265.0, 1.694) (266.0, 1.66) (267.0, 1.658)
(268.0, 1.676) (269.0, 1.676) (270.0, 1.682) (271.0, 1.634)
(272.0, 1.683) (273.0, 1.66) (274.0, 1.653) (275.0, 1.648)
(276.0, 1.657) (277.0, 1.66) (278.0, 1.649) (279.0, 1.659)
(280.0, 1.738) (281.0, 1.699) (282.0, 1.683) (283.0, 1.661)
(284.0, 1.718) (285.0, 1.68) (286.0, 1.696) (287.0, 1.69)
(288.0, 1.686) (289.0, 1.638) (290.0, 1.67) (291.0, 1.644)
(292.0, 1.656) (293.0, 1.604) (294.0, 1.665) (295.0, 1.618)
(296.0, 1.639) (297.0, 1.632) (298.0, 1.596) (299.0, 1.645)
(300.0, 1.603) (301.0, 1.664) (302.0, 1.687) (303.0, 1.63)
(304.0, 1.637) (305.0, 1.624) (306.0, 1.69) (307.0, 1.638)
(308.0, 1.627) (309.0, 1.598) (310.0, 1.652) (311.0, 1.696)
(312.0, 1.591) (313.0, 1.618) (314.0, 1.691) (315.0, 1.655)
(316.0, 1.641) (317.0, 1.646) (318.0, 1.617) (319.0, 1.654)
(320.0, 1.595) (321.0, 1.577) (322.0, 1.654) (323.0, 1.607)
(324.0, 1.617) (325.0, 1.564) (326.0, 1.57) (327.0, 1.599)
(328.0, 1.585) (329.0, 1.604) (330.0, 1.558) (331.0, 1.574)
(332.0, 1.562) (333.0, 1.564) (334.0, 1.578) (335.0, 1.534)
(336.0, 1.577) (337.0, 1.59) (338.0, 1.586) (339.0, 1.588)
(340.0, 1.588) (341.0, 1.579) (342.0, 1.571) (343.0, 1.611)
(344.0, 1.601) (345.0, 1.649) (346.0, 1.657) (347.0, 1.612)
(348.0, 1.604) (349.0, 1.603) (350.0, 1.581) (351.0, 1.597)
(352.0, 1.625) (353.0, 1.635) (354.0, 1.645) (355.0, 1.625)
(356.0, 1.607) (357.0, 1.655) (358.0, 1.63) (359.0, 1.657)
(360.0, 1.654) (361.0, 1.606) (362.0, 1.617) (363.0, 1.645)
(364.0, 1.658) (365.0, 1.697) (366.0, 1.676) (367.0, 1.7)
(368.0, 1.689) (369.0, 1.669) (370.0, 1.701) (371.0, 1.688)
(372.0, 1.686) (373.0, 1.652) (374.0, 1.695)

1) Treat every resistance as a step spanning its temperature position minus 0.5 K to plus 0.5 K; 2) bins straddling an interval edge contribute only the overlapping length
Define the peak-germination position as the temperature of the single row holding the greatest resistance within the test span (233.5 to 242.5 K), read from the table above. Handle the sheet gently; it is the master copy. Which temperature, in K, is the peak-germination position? 237.0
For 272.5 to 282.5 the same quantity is 280.0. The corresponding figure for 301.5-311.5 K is 311.0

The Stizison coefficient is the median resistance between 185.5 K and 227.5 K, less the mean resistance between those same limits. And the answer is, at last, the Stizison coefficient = -0.017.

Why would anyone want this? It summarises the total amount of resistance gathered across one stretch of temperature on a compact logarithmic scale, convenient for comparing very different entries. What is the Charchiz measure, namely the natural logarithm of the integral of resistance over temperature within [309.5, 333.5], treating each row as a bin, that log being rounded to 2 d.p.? 3.66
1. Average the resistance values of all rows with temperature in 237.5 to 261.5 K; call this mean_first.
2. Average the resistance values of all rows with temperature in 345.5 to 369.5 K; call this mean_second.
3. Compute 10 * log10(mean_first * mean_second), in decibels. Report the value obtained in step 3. 4.41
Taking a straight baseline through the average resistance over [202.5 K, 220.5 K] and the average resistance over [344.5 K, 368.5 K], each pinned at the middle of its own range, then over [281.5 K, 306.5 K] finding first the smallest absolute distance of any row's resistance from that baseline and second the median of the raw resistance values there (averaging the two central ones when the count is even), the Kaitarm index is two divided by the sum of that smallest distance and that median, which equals 1.21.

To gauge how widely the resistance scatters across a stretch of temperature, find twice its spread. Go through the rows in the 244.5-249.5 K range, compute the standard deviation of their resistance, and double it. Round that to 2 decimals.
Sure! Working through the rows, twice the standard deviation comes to 0.03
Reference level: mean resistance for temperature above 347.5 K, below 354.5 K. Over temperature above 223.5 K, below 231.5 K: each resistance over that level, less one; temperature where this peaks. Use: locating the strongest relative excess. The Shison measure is 231.0 K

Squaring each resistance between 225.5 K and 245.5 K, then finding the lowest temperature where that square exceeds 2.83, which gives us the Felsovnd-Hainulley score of 226.0 K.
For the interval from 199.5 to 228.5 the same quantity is 200.0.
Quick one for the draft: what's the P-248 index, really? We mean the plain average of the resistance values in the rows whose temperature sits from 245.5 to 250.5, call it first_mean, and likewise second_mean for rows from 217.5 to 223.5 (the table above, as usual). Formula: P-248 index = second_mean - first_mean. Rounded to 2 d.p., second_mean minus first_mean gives -0.04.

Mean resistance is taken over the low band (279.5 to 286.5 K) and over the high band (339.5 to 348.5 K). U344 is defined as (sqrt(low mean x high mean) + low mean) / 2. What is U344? 1.67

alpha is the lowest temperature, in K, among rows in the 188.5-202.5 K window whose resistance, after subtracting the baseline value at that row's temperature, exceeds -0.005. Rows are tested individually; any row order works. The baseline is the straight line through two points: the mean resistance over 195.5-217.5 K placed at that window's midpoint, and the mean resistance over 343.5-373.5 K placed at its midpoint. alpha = 189.0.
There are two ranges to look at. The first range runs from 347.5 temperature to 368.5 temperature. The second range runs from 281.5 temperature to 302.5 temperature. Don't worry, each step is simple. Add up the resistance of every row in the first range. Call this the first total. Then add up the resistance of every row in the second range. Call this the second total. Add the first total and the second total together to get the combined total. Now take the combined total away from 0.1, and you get -69.1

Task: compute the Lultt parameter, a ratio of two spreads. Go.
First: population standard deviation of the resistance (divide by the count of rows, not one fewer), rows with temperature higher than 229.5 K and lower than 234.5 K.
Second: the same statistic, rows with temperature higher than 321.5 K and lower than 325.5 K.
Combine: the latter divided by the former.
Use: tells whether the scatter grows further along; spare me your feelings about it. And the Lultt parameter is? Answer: 1.93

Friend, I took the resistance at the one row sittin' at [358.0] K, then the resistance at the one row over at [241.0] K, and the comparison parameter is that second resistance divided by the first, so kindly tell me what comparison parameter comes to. 1.00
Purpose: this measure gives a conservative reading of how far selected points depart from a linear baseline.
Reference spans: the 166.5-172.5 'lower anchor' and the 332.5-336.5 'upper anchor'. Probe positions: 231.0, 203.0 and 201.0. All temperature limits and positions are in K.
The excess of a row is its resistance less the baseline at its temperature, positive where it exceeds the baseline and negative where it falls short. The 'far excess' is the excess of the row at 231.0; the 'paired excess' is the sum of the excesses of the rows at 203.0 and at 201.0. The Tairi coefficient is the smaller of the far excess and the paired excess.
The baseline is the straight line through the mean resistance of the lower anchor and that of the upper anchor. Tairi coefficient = -0.33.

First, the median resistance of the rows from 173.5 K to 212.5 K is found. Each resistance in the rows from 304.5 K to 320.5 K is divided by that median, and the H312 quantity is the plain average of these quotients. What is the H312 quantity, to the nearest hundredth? 0.94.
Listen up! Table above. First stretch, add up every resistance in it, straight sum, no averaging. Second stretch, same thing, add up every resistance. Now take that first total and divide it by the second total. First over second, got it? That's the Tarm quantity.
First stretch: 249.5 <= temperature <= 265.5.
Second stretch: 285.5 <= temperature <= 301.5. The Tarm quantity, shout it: 1.03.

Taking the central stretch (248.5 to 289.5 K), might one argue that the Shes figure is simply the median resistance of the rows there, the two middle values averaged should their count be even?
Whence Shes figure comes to 1.68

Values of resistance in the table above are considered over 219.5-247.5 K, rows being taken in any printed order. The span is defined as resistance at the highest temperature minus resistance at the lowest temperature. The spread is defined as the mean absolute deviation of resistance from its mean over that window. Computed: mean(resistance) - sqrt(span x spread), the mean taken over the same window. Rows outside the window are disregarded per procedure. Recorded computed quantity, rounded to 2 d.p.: 1.65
